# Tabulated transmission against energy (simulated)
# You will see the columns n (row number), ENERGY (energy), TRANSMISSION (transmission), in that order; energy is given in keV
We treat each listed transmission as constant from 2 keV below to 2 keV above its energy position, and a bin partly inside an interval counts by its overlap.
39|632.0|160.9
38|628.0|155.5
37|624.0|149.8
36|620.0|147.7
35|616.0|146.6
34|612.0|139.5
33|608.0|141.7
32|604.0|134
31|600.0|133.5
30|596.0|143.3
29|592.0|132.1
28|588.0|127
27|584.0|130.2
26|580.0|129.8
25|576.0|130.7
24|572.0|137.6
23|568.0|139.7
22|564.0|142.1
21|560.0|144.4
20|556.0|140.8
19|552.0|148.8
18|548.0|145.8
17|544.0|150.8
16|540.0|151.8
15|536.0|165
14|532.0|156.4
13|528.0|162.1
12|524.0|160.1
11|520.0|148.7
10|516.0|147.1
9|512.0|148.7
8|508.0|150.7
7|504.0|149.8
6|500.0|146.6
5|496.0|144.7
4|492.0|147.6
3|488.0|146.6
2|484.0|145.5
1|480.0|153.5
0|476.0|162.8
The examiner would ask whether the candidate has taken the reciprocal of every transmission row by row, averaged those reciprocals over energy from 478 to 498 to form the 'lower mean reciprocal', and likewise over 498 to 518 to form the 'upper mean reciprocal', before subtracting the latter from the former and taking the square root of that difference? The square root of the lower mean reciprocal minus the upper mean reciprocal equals 0.007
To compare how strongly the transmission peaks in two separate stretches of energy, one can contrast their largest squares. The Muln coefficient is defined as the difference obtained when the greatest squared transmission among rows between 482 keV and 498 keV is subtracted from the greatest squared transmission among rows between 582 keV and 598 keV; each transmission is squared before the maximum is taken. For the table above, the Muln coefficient -1251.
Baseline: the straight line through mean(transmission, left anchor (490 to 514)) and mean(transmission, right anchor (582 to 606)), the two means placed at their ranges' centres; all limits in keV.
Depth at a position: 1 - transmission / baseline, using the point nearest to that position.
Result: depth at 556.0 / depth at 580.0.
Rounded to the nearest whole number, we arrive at 0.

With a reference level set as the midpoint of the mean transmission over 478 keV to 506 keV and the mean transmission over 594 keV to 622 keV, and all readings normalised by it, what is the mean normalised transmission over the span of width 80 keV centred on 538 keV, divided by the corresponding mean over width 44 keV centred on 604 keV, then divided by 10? 0.1070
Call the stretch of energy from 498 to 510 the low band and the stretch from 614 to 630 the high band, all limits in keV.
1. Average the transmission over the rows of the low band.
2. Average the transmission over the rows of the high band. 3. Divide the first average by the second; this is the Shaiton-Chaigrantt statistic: 0.99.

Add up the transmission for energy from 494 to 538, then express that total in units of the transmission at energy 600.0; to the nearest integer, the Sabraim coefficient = 13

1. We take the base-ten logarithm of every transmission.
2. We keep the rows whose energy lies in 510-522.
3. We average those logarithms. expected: 2.17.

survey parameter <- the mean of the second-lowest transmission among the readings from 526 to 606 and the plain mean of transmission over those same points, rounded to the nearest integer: 136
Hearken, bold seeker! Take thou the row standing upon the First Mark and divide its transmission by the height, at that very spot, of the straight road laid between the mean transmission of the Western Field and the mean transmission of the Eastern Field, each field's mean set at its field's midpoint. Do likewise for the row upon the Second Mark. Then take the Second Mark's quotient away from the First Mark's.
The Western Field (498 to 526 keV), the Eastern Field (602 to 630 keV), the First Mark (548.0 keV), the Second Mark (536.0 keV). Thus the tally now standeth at -0.125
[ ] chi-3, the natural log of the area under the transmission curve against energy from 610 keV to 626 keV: 7.76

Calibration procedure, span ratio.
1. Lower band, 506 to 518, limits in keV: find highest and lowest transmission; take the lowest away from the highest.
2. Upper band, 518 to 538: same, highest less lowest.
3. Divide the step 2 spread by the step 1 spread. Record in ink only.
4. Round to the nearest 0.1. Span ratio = 4.5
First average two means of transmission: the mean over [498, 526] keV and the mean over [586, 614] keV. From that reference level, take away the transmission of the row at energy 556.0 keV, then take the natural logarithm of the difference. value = 0.8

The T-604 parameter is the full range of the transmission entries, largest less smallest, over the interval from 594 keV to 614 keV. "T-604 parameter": 9.8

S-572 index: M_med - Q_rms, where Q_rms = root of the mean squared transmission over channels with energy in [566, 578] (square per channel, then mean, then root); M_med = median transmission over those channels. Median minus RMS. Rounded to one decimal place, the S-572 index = 1.5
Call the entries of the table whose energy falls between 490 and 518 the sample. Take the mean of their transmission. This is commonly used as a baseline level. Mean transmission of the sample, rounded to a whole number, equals 148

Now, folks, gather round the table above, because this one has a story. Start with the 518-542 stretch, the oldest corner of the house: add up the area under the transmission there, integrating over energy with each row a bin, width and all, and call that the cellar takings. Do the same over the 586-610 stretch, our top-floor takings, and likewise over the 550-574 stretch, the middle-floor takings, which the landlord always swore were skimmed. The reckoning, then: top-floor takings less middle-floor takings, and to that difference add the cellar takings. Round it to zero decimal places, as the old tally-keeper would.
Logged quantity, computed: 3609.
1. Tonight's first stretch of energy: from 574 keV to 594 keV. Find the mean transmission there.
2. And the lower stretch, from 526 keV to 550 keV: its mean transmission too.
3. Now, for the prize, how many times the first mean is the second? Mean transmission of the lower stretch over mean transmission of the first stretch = 1.20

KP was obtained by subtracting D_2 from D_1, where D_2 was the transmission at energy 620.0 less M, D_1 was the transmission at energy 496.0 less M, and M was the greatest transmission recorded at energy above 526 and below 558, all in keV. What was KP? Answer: -3.0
